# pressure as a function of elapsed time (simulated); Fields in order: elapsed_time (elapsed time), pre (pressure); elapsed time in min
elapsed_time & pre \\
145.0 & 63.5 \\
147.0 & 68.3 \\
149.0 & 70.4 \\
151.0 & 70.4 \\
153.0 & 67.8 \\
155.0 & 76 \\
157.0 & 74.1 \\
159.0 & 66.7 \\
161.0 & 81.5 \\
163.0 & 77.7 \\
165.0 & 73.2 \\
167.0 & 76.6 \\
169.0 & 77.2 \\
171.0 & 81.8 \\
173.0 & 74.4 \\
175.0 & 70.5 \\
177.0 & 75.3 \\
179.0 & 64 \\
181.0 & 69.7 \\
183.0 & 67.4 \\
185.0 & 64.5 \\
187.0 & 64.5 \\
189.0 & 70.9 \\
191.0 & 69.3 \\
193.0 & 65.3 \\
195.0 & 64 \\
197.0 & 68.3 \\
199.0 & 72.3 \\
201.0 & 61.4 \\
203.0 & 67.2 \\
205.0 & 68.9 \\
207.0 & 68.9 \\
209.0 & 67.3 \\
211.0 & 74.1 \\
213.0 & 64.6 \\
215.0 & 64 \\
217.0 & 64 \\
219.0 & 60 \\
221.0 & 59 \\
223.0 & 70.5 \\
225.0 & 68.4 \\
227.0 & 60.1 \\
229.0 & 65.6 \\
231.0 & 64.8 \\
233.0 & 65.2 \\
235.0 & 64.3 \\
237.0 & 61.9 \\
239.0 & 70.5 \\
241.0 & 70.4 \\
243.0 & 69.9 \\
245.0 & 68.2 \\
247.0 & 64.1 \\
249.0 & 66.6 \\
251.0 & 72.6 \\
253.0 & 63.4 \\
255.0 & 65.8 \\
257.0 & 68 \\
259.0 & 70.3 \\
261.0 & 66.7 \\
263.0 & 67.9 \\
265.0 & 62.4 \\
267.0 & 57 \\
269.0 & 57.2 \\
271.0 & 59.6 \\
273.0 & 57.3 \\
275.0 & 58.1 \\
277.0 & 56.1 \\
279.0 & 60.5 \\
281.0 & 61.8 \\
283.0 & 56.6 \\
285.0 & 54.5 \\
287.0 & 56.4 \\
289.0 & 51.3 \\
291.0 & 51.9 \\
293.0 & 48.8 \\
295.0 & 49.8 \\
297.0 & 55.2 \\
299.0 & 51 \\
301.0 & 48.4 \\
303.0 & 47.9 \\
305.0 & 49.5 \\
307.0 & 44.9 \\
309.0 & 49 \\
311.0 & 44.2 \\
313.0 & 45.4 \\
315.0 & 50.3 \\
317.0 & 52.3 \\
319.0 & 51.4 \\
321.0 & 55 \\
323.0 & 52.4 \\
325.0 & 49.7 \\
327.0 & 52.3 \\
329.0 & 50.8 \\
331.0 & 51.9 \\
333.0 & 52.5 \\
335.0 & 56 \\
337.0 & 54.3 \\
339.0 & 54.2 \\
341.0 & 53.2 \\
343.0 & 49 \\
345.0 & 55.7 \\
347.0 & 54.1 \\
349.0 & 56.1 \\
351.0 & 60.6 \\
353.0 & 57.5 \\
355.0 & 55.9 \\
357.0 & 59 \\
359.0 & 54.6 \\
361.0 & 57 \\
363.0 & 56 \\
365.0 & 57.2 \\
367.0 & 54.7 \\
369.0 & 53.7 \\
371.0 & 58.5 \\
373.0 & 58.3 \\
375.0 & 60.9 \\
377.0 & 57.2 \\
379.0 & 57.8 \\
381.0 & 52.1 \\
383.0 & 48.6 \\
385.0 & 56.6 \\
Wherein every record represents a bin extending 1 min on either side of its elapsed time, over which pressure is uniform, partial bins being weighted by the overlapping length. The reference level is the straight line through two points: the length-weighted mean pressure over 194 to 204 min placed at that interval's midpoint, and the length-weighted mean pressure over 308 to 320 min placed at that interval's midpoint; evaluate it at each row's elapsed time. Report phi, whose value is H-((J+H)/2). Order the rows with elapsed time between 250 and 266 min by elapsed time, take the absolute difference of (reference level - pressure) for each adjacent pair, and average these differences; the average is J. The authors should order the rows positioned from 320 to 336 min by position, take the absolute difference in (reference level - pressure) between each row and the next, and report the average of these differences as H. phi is -0.8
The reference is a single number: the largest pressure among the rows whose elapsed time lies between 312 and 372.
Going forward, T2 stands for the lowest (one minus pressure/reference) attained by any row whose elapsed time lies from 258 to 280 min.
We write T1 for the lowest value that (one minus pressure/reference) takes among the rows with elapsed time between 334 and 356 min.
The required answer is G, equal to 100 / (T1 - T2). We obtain 625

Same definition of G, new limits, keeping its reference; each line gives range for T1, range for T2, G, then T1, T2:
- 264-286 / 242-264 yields 594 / -0.03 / -0.2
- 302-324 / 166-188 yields 226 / 0.09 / -0.3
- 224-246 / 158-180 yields 536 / -0.16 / -0.3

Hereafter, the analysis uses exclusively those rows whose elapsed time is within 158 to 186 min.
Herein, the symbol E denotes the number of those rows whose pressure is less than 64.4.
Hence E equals 1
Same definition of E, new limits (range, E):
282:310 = 14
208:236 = 6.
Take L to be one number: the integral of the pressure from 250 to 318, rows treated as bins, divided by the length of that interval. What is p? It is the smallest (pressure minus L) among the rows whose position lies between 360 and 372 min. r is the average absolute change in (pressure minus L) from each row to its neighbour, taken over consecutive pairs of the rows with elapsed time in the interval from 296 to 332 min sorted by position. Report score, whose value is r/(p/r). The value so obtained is -3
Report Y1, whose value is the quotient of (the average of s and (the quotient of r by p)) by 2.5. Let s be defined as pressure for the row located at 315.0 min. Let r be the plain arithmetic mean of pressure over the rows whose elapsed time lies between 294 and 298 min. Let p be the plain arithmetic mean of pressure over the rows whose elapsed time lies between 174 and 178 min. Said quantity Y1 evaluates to 10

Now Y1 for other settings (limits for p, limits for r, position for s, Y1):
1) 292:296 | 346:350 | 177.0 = 15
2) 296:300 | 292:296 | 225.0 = 14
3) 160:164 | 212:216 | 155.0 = 15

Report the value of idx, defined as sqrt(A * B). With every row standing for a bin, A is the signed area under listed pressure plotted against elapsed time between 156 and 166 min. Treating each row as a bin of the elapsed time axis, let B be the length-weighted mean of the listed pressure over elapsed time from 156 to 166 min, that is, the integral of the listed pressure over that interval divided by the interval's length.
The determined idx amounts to 236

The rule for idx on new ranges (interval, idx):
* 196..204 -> 190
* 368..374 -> 139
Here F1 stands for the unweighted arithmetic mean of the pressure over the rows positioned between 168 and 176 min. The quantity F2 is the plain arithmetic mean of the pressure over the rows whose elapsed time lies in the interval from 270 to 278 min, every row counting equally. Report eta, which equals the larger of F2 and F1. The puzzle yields 76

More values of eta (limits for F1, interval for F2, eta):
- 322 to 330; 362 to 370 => 55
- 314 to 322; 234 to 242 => 67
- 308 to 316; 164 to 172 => 77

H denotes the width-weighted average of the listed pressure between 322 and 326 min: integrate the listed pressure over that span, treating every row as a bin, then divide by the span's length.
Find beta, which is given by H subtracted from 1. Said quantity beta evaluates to -50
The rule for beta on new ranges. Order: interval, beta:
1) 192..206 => -66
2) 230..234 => -64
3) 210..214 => -68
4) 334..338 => -54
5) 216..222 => -60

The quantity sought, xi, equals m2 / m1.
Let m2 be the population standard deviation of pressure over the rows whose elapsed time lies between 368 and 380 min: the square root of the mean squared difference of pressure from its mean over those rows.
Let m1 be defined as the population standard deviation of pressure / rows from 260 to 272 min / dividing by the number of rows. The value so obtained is 0.5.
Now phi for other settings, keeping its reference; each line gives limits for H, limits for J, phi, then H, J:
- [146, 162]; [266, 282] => 1.6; 5.3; 2.0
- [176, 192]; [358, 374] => 1.2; 4.3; 1.9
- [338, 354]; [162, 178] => -0.5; 3.3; 4.2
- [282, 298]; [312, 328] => 0.0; 2.8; 2.8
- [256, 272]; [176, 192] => -0.6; 3.0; 4.3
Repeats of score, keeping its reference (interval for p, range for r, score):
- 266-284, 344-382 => -47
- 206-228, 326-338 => 1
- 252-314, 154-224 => -2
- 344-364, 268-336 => -3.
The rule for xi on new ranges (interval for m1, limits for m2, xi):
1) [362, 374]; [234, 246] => 1.9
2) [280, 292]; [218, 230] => 1.3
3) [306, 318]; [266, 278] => 0.4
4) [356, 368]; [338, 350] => 1.5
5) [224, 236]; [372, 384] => 1.7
